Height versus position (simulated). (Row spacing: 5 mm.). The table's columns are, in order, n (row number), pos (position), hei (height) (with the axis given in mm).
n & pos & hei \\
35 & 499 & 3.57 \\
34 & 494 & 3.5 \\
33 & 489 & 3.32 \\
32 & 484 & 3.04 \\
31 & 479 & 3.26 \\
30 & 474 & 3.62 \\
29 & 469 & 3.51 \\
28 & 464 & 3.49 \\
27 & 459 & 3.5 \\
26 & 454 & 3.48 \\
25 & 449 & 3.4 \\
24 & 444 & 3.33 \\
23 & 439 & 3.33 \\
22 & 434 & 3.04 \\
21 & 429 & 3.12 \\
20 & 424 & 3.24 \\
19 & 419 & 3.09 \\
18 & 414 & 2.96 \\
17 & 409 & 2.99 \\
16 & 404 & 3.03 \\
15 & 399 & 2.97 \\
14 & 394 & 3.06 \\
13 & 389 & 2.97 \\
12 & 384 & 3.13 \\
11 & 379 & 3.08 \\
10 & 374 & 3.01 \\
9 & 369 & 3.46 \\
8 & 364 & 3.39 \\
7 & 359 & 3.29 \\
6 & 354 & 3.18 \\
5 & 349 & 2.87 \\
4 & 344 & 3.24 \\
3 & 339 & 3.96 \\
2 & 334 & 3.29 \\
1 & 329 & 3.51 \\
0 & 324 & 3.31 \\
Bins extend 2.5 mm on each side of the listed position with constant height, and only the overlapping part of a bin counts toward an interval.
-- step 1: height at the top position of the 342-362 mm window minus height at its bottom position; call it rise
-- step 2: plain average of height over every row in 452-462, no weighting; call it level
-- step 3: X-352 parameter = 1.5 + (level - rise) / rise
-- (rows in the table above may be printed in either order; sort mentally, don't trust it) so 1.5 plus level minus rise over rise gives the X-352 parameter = 70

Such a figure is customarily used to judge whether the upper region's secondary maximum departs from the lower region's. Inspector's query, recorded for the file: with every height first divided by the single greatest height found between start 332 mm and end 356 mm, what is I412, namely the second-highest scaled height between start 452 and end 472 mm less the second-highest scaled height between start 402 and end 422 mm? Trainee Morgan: 0.12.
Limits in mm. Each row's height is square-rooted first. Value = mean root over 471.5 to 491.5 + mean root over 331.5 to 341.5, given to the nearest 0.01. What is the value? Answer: 3.72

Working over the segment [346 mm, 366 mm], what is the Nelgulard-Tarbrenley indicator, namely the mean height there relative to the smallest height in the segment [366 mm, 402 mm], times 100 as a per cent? 107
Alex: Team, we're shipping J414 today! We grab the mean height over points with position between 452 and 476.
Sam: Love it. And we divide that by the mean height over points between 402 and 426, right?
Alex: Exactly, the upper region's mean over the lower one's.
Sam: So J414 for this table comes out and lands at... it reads 1.150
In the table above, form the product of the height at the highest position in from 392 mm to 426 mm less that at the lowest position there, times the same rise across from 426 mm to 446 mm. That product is 0.038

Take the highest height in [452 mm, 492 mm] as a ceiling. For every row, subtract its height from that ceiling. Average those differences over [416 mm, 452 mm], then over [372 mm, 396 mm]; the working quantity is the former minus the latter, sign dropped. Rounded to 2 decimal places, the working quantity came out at 0.17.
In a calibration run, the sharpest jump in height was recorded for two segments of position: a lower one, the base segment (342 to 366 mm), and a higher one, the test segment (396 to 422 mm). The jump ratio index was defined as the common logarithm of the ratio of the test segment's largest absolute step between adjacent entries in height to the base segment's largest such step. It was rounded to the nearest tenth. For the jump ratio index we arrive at -0.5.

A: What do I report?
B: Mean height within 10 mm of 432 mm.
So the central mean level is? 3.18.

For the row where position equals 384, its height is 3.13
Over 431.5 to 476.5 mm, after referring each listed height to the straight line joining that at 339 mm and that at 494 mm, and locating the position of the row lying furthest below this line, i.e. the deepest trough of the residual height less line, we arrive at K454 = 434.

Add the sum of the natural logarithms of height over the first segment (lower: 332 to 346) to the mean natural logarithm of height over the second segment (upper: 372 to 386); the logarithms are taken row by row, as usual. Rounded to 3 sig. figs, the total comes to 4.87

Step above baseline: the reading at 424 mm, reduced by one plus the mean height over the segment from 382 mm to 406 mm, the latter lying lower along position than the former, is -0.79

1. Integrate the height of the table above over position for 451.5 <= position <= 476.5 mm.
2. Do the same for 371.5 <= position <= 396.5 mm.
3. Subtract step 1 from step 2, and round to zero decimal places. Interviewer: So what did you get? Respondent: -12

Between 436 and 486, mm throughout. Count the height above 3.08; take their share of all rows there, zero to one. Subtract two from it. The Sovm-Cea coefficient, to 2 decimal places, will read -1.10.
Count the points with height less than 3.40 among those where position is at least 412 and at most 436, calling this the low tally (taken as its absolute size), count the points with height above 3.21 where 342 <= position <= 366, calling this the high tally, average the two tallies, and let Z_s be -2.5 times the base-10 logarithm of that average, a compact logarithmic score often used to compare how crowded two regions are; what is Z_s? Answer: -1.51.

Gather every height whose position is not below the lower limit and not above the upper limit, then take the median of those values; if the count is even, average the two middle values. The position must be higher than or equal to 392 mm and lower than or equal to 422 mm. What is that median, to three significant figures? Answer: 3.01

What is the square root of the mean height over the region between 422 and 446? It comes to 1.79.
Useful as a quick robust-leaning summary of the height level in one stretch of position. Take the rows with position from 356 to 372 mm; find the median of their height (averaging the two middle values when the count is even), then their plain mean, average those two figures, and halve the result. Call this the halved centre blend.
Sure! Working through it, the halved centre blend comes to 1.69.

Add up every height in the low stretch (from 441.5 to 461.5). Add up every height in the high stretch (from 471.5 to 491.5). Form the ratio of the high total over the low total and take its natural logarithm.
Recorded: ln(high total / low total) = -0.03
